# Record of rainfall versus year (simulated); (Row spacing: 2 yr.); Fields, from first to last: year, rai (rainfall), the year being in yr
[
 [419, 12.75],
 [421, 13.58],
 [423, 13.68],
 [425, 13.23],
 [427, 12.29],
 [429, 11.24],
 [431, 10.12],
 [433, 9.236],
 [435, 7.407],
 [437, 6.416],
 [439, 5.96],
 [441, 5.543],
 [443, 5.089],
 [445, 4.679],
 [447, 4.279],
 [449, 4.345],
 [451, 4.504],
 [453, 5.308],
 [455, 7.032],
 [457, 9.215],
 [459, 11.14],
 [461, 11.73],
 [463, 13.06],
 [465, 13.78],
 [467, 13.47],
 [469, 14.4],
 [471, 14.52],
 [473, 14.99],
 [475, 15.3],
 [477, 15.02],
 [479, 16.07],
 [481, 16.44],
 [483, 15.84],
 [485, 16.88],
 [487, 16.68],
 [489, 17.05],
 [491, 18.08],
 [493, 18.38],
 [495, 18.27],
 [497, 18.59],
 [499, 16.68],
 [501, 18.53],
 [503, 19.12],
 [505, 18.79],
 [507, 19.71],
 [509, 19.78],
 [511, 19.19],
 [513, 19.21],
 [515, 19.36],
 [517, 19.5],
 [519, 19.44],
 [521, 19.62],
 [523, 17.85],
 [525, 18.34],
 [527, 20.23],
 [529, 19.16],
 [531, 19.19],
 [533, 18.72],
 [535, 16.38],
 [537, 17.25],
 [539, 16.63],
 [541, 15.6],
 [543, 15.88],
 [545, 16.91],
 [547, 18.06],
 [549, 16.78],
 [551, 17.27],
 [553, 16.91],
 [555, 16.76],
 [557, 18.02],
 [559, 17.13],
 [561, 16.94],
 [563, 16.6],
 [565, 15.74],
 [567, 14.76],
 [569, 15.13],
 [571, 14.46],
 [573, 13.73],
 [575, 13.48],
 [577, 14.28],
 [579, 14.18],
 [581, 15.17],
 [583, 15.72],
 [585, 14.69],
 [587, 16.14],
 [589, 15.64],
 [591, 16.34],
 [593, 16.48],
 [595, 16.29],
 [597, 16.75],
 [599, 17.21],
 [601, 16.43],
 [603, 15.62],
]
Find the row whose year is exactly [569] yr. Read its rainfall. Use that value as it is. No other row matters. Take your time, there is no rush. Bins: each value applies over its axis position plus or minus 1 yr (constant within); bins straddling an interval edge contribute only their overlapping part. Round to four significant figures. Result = 15.13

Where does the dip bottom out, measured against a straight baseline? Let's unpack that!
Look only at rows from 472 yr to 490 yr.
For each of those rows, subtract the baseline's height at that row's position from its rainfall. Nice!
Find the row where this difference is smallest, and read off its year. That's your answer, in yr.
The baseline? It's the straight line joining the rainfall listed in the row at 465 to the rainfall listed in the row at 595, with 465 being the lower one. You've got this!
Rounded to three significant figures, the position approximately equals 477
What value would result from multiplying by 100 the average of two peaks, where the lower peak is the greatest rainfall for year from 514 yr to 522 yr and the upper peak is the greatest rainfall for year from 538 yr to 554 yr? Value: 1884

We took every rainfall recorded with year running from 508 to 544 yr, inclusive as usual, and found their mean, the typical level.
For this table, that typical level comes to 18.4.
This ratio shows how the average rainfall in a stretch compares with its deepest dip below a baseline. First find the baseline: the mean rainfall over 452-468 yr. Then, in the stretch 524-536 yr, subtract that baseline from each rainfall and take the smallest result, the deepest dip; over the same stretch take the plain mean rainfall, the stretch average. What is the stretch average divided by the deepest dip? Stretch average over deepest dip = 3.2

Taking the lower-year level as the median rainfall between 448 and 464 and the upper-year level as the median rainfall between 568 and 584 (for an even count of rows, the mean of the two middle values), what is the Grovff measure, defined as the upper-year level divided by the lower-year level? 1.8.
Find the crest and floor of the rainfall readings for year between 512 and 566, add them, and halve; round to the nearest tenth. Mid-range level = 17.9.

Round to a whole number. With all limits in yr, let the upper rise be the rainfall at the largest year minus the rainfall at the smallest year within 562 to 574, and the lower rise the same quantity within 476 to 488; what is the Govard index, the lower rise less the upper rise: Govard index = 5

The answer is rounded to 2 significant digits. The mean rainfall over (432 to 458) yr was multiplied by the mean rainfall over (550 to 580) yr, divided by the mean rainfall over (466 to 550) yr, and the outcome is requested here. 5.4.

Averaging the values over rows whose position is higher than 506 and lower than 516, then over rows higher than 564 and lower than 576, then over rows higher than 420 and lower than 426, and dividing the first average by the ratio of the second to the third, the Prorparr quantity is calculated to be 18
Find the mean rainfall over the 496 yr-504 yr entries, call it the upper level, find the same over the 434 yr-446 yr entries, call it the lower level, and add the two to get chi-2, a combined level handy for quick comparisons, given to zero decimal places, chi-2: 24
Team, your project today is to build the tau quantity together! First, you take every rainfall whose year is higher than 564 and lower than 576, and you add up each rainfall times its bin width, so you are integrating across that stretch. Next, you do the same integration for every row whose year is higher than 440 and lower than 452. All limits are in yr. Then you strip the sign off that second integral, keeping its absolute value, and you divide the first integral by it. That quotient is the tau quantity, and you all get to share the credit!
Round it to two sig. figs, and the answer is 3.1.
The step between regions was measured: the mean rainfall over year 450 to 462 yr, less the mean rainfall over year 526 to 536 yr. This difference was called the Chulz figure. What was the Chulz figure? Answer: -11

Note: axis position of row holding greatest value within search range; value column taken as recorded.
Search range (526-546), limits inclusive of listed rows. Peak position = 527 yr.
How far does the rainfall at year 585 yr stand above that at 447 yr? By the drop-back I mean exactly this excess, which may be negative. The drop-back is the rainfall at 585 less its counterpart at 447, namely 10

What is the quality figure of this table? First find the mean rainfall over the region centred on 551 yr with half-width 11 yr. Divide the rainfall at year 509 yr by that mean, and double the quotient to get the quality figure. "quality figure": 2.3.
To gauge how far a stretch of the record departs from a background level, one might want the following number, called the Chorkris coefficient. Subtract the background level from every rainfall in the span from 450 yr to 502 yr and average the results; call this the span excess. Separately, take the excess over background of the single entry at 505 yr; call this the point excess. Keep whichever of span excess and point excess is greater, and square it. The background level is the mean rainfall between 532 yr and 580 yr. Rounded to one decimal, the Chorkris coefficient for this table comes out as 7.0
